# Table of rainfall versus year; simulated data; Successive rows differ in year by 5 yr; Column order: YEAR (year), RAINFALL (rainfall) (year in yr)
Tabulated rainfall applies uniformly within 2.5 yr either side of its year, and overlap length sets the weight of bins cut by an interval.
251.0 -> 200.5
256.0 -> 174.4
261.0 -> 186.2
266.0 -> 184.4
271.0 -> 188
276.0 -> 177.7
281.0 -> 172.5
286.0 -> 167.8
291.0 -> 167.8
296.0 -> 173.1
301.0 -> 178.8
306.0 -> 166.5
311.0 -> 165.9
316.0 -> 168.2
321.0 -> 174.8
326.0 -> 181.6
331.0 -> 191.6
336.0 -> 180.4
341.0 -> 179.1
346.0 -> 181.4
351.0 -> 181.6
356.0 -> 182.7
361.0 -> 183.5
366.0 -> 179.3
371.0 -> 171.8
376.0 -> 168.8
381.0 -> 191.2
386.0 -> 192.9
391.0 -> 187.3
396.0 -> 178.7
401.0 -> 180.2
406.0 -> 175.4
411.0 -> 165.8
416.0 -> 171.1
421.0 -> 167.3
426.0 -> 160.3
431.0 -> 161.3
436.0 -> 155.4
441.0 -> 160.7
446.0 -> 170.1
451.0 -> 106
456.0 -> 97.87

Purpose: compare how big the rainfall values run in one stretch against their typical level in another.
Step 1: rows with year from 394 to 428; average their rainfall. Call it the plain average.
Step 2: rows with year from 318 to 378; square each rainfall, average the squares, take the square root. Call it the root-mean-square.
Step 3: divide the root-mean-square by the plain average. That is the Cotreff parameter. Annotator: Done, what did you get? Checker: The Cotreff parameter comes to 1.05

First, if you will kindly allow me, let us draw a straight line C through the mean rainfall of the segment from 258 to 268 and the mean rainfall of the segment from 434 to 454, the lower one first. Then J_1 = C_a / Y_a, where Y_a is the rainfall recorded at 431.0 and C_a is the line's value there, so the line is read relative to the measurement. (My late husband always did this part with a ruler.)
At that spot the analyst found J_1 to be 0.93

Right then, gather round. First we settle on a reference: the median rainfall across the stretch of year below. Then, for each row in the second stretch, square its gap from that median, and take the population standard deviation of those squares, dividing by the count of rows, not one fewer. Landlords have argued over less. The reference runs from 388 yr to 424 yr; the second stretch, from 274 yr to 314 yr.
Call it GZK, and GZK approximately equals 33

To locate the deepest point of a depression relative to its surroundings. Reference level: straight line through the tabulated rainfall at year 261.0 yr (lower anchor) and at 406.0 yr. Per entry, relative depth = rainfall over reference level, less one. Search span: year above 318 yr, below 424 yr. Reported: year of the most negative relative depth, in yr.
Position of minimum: 411.0 yr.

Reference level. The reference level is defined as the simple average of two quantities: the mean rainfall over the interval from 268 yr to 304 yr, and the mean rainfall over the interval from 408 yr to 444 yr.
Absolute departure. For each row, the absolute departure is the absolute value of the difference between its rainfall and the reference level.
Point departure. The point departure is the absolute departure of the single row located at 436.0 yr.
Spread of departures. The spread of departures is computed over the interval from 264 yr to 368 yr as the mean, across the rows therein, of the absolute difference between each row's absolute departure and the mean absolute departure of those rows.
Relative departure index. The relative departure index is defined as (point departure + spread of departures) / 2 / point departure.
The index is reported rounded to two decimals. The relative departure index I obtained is 0.68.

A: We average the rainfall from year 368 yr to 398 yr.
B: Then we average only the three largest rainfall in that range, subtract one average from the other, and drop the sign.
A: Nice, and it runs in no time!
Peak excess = 8.7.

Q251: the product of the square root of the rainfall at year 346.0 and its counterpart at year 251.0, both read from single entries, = 191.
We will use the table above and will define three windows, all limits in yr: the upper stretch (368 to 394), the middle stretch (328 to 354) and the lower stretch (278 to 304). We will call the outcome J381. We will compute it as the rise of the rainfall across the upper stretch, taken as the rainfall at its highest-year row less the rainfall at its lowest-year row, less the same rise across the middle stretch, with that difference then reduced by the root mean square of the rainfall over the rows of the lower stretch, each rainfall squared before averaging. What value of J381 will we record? -147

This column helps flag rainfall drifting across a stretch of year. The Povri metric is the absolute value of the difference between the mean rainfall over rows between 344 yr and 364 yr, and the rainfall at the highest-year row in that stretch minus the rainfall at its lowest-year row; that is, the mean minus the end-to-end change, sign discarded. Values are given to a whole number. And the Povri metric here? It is 180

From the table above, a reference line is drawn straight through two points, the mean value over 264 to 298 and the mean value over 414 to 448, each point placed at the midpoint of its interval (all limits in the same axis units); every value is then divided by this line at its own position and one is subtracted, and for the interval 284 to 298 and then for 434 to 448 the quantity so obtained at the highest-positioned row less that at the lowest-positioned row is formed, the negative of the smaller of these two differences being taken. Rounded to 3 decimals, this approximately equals -0.035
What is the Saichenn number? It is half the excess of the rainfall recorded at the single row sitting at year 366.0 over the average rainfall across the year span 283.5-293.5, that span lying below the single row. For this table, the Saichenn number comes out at 6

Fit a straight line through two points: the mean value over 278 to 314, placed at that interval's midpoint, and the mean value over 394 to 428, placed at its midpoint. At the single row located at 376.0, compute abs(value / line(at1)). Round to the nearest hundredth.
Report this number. 0.99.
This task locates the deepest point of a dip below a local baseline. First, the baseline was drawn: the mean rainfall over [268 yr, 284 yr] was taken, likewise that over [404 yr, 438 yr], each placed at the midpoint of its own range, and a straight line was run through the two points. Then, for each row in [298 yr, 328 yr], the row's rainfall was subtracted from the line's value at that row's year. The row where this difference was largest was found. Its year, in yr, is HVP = 311.0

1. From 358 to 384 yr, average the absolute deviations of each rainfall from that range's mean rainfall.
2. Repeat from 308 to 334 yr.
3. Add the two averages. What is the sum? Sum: 15.0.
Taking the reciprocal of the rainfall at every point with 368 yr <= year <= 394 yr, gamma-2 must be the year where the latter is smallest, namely 386.0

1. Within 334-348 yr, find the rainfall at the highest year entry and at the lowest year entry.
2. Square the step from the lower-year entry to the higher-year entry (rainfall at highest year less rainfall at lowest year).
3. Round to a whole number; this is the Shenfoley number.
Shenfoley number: 1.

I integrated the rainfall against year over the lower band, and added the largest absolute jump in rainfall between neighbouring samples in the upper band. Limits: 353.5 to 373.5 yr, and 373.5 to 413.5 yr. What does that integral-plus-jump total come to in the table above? 3609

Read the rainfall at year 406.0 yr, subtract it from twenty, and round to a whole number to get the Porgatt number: -155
